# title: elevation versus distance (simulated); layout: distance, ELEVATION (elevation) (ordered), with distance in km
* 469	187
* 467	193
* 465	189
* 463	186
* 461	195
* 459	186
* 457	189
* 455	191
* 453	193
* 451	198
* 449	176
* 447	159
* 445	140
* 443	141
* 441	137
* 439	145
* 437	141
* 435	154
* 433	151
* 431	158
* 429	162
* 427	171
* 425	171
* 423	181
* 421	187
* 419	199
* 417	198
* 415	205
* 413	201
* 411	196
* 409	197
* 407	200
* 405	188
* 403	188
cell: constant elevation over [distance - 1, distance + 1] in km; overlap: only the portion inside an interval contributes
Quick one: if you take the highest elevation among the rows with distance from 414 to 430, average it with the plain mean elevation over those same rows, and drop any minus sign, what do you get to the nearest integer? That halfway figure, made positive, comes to 195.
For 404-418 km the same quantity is 201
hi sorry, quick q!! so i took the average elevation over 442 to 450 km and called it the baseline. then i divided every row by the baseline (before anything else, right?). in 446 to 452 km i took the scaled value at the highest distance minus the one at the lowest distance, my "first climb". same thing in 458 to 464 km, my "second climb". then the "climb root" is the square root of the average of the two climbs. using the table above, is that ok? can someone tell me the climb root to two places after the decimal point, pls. 0.36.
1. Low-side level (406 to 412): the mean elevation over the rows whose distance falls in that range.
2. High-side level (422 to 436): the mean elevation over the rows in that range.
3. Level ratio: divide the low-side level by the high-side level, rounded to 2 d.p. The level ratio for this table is 1.21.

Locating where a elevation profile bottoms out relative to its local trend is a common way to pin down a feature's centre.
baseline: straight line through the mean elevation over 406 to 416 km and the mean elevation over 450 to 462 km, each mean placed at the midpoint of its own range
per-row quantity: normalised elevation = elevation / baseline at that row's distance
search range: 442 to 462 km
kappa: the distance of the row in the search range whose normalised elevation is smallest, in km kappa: 445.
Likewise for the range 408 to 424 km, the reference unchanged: 423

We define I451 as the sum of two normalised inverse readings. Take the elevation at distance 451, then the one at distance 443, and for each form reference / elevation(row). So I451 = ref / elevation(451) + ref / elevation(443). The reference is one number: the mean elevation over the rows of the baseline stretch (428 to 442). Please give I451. 1.82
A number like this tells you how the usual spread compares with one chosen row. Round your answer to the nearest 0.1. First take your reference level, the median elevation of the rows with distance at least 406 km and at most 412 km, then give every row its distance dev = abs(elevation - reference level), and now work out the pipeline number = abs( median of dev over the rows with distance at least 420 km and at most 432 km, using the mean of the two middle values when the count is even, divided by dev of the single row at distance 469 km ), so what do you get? 2.6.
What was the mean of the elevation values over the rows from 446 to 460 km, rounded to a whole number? 185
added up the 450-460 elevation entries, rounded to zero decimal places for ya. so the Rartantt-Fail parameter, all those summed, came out 957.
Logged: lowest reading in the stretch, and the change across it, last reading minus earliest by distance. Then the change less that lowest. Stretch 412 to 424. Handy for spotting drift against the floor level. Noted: -201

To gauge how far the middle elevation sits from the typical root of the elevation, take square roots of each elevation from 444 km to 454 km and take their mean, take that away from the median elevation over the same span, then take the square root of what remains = 12.8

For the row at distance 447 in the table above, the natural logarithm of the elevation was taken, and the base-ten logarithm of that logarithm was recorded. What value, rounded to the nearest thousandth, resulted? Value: 0.705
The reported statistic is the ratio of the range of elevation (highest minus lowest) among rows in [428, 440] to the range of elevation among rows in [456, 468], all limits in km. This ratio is 2.3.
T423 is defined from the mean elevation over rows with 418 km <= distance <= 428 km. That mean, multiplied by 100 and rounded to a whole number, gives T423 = 18180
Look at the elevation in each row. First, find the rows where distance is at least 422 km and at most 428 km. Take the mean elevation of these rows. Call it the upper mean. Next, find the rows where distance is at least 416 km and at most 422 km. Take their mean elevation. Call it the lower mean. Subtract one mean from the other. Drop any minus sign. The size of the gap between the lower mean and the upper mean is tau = 20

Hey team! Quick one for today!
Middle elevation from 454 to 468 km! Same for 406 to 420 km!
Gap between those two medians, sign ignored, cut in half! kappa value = 5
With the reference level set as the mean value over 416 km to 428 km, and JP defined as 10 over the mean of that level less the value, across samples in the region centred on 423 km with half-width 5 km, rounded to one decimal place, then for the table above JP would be 3.7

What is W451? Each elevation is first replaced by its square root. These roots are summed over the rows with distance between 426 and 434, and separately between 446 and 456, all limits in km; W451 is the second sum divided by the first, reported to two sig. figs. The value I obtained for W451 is 1.3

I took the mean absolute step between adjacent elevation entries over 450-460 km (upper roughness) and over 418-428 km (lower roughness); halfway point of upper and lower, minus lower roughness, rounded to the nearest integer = -2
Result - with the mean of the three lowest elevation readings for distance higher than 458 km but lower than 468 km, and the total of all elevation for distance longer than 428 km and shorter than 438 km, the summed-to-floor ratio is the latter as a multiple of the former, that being 4.1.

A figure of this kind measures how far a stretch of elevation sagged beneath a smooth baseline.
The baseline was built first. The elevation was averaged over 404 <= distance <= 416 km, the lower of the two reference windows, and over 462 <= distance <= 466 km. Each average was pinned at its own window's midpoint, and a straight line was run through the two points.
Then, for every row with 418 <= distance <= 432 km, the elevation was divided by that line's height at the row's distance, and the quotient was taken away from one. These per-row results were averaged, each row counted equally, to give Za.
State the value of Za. 0.10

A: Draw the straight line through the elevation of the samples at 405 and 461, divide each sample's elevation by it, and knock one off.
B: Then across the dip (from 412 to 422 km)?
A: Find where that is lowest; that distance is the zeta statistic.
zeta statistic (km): 421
